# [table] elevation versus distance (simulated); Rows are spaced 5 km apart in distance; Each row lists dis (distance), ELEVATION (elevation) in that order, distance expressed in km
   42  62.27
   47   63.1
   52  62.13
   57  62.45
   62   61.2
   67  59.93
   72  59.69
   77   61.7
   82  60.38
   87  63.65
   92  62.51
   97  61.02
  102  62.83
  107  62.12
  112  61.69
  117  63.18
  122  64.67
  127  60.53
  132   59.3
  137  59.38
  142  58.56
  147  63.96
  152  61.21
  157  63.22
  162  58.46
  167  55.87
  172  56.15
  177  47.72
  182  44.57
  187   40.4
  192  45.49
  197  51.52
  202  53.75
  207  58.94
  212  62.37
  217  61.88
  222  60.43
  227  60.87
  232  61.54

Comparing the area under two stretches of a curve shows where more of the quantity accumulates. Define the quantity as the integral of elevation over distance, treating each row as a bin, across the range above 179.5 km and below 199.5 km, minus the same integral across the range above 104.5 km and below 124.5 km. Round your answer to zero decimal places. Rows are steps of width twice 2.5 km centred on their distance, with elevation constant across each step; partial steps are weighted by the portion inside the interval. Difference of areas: -348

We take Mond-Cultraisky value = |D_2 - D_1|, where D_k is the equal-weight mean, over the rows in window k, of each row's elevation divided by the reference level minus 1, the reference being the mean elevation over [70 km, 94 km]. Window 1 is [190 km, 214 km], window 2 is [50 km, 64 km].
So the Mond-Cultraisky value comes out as 0.12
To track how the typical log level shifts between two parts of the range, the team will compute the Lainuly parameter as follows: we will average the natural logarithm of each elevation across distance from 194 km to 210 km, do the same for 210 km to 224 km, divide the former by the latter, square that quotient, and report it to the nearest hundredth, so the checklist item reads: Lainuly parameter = 0.94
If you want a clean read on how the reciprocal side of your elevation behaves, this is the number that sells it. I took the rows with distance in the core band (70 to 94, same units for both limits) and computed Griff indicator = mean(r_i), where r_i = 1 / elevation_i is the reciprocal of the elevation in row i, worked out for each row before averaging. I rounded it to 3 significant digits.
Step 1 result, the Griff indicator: 0.0162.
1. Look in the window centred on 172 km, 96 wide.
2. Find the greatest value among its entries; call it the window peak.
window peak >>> 63.96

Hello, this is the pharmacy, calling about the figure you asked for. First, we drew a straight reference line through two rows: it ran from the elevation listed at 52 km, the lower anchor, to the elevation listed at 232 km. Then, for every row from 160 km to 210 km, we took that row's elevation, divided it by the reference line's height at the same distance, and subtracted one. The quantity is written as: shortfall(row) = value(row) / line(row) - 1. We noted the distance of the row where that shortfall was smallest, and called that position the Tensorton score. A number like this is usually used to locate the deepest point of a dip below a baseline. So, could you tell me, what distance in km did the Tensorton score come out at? 187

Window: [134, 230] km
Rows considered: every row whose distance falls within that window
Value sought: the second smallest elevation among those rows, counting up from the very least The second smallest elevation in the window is 44.57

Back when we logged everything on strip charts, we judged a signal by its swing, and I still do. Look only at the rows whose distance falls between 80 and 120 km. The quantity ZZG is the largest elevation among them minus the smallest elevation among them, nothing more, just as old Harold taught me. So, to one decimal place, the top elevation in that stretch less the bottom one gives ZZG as 3.3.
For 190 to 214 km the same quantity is 16.9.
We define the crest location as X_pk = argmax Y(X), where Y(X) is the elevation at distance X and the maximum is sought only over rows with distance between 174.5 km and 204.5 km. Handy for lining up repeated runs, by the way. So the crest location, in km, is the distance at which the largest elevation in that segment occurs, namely 202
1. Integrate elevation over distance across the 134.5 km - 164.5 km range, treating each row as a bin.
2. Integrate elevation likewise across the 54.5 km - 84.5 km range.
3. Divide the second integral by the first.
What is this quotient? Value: 1.00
